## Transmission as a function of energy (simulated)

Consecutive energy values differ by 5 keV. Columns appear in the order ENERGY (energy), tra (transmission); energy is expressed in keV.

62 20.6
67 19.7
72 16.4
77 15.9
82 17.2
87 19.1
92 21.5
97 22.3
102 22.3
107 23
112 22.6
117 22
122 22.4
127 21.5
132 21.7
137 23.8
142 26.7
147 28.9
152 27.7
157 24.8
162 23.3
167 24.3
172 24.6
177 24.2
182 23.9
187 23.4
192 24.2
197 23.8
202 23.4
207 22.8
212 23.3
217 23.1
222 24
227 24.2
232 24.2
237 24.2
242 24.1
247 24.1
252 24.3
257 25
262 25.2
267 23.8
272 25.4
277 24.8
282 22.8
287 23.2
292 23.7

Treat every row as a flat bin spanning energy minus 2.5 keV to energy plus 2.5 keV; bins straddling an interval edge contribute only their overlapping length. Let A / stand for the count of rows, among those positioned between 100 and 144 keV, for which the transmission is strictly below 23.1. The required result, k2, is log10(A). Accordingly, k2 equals 0.8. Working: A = 7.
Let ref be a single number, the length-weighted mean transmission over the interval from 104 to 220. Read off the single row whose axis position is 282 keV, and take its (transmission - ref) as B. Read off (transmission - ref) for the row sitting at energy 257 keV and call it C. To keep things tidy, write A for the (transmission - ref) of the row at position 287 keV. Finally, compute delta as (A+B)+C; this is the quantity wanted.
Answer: -0.6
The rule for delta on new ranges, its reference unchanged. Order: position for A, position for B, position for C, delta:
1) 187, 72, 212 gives -8.5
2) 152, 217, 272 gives 4.6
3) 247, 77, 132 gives -9.9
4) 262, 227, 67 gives -2.5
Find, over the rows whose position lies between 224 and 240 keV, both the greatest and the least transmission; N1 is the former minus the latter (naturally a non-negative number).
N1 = 0.00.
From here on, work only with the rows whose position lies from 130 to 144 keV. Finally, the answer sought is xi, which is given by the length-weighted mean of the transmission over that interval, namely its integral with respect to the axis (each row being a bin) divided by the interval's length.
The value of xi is 24.1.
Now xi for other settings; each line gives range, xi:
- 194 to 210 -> 23.4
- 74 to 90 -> 17.5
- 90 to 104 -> 22.0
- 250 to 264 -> 24.8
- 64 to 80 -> 17.4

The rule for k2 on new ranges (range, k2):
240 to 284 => 0.0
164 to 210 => 0.0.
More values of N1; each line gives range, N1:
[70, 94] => 5.60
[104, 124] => 1.00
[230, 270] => 1.40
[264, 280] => 1.60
